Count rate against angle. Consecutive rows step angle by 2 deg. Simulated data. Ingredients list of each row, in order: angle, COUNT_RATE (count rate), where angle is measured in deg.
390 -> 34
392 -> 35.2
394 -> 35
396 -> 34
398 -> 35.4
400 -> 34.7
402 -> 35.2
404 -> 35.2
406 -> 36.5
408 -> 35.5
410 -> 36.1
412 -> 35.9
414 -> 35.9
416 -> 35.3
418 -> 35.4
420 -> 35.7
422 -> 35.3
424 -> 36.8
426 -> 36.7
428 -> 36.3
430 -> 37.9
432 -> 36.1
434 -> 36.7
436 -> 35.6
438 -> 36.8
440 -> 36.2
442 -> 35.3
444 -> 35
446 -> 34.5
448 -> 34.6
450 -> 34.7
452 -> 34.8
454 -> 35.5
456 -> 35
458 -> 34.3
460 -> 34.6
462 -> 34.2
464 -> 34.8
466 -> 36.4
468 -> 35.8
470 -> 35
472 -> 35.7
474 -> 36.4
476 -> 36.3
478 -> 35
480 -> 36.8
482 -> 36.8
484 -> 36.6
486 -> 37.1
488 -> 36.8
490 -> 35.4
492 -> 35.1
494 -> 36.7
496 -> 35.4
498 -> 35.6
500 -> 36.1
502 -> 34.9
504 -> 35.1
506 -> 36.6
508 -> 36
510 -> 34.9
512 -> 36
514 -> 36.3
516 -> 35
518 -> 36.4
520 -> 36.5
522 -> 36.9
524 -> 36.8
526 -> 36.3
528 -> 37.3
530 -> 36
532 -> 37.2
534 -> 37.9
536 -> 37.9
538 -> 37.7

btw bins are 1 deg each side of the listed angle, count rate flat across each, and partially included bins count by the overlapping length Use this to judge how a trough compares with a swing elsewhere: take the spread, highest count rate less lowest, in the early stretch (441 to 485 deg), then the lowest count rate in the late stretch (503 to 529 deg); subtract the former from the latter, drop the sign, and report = 32.3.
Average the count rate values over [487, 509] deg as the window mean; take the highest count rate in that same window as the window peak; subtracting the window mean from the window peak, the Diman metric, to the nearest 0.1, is 1.0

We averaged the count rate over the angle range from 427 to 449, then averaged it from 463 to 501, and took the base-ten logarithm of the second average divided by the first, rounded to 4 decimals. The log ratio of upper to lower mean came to 0.0010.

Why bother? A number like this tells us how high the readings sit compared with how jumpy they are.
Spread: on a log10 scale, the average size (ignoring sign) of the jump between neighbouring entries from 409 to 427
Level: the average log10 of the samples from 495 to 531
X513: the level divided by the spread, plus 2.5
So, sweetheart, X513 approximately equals 324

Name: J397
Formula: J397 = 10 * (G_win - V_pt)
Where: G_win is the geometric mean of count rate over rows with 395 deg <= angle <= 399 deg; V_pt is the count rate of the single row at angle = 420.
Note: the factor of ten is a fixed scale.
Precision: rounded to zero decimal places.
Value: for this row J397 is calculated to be -10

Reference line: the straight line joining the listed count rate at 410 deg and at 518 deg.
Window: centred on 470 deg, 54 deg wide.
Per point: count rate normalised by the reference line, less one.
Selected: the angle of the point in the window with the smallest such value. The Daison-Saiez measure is 462 deg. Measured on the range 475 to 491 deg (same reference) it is 478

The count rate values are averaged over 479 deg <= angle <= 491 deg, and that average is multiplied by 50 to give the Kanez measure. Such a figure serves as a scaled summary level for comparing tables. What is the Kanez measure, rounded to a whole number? 1829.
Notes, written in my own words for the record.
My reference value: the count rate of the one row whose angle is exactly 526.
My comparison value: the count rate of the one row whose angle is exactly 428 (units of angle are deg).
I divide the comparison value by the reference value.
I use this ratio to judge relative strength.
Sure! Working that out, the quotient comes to 1.00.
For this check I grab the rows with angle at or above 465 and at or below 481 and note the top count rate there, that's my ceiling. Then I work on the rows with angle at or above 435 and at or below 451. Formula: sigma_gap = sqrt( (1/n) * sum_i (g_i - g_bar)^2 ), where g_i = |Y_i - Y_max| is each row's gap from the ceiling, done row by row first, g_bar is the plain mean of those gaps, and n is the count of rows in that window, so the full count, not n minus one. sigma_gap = 0.77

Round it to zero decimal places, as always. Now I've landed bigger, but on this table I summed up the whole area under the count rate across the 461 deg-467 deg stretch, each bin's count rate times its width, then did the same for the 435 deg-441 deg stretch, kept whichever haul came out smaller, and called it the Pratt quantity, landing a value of 211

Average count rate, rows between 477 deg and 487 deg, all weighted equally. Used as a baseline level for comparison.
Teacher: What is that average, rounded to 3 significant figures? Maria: 36.5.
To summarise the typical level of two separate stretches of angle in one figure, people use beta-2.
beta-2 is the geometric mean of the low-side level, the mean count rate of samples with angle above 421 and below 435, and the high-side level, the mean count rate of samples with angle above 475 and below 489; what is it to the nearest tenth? 36.5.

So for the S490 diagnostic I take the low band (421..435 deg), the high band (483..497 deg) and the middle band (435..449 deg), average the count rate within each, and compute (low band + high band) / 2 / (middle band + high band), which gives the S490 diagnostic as 0.508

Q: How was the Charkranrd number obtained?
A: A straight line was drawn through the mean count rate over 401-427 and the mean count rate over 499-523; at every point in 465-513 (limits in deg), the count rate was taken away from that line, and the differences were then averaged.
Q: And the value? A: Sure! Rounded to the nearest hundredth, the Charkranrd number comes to -0.06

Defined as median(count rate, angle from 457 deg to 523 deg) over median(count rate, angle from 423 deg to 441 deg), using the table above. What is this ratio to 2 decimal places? 0.98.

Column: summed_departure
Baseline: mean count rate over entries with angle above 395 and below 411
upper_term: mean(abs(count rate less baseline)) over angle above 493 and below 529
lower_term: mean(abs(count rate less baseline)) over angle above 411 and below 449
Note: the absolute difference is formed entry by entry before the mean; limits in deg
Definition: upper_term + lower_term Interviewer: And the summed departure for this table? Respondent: 1.65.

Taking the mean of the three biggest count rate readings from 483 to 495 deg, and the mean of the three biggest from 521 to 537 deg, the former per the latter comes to 0.978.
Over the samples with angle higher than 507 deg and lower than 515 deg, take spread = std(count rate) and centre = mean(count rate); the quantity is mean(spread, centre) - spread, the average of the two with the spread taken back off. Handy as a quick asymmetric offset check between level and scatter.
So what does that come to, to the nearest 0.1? 17.6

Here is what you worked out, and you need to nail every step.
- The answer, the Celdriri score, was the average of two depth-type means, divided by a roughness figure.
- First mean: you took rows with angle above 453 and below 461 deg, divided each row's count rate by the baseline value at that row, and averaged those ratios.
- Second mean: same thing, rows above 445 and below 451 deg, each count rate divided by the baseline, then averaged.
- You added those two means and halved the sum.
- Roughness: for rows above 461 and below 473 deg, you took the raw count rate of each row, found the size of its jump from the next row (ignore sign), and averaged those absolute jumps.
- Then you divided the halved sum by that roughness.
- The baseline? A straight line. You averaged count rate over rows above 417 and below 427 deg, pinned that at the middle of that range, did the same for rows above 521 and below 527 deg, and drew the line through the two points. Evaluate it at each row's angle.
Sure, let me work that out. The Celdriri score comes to 1.12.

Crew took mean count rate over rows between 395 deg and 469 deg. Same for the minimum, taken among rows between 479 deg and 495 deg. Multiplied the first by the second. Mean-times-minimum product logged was 1247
